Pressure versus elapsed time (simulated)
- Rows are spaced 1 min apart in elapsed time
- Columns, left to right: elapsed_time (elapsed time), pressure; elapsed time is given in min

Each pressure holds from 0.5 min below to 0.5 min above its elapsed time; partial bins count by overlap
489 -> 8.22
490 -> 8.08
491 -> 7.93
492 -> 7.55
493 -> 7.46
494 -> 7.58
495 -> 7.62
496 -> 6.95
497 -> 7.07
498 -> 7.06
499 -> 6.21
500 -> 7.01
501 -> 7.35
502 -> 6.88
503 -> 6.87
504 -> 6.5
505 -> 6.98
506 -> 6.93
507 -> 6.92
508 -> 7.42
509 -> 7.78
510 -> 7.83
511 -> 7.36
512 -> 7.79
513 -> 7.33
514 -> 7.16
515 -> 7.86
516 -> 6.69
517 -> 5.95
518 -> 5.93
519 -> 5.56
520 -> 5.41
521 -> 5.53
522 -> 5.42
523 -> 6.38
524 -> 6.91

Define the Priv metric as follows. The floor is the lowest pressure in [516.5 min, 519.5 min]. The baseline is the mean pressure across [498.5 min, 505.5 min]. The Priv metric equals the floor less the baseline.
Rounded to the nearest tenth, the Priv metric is -1.3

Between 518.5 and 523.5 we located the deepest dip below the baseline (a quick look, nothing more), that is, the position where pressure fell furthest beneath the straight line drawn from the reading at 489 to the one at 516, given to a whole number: 520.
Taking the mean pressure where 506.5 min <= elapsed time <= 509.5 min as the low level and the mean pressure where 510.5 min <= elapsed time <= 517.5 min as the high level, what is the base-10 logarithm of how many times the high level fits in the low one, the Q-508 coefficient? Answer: 0.013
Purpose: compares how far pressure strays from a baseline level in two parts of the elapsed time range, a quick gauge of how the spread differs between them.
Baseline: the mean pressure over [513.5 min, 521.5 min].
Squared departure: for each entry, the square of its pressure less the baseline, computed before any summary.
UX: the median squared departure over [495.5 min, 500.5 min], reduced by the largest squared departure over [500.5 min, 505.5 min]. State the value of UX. -0.62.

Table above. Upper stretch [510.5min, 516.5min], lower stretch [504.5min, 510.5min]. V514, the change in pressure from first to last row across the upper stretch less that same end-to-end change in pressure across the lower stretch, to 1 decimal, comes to -1.5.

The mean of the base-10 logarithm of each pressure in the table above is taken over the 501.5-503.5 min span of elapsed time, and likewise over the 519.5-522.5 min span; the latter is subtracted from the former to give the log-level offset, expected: 0.101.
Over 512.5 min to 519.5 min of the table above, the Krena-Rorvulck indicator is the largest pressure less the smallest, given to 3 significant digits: 2.30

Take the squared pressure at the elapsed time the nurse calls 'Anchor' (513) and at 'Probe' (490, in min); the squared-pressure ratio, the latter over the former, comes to 1.2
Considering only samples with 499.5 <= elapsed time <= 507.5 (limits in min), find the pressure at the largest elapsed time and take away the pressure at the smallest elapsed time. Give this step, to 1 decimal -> -0.1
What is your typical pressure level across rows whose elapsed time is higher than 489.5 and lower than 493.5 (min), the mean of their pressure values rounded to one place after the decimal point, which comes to 7.8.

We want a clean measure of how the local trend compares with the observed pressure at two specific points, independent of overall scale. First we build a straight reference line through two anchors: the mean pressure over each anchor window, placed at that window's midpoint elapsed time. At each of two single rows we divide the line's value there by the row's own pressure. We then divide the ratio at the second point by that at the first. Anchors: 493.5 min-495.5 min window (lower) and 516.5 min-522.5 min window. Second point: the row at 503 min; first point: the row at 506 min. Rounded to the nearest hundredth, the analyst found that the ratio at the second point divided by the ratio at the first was 1.04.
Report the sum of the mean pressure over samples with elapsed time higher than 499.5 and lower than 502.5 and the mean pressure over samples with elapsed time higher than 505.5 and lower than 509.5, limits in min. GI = 14.3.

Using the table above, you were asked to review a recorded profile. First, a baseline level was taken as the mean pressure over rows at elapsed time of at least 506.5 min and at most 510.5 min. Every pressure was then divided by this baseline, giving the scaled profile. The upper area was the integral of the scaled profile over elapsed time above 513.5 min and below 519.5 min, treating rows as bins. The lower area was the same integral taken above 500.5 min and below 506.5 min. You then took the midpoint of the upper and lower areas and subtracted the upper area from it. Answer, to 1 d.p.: 0.2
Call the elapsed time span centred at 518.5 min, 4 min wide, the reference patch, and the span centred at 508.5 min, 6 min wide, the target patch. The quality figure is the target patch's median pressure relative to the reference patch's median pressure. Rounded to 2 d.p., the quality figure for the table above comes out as 1.29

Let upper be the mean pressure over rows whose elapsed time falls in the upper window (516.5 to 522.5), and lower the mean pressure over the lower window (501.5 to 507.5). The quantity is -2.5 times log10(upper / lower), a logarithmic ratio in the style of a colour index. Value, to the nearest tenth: 0.2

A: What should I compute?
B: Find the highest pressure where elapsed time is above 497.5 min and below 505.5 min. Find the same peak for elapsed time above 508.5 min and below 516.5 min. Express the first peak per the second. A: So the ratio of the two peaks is 0.94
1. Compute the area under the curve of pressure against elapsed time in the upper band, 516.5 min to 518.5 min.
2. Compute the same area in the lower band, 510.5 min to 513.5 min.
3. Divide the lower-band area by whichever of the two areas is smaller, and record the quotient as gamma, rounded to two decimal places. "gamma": 1.89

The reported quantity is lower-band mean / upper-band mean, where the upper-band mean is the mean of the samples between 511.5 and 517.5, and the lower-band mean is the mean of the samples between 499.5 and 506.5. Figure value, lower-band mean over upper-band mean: 0.97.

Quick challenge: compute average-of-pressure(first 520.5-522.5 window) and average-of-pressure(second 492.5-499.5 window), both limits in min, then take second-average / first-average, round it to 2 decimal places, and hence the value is 1.30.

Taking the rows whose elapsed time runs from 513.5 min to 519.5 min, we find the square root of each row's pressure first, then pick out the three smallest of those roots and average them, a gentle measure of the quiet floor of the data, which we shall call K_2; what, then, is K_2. 2.41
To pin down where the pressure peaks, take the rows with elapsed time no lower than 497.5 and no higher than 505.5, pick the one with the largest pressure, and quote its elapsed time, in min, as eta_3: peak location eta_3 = 501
